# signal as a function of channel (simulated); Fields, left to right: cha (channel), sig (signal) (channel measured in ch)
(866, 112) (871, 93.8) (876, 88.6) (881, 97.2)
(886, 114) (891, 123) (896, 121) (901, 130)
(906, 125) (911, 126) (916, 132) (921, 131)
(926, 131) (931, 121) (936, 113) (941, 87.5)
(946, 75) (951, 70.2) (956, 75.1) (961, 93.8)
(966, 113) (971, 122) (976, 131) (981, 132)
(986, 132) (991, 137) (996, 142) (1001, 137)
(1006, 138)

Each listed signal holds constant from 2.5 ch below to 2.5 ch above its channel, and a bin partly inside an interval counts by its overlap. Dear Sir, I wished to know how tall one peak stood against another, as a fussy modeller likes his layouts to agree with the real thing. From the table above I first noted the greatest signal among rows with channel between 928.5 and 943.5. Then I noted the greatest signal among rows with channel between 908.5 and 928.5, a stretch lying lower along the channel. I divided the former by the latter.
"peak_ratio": 0.92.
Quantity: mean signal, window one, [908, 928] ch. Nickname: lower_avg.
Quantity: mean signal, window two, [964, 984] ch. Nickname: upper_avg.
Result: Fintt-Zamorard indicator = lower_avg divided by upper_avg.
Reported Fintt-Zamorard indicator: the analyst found 1.04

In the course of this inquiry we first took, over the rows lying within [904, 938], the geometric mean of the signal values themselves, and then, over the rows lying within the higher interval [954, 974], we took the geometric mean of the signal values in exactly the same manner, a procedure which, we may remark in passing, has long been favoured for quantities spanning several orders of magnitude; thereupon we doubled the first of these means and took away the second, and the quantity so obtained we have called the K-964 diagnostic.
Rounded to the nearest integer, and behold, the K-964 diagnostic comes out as 152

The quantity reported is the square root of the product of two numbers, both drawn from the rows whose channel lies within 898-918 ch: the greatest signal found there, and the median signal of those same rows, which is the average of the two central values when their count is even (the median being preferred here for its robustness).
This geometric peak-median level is 130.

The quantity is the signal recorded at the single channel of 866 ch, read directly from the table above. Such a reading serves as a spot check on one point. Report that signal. 112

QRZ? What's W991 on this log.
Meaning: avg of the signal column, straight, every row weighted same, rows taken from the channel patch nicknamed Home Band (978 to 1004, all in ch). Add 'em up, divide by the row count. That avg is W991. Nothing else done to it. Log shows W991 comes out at 136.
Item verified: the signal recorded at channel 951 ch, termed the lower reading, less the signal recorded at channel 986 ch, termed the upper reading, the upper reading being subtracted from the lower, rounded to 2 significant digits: -62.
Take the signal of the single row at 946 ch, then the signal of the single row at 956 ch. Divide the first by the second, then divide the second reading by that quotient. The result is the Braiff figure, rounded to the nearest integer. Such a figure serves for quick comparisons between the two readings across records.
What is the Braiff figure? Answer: 75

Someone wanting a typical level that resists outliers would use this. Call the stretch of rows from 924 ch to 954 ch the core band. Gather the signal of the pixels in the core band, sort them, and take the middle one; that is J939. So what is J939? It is 100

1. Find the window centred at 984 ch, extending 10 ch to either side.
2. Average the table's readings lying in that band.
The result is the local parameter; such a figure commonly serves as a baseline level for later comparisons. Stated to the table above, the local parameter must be 133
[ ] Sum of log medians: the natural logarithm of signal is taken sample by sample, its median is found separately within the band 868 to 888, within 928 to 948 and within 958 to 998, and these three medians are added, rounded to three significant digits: 14.0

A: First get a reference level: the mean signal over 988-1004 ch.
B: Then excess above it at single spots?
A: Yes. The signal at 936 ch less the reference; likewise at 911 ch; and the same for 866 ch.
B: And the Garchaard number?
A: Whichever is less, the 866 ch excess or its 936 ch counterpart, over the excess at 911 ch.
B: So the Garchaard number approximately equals 2.1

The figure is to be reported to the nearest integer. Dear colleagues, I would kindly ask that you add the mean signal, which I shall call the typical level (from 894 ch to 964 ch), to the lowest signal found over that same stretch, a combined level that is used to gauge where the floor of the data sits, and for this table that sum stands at 180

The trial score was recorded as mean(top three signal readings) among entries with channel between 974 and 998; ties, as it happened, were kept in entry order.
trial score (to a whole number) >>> 137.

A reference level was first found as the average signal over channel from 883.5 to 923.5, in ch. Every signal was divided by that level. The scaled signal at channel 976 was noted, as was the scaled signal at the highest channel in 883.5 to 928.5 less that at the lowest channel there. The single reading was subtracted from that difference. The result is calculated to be -0.91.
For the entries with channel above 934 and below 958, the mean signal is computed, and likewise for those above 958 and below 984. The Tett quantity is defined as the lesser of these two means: 84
